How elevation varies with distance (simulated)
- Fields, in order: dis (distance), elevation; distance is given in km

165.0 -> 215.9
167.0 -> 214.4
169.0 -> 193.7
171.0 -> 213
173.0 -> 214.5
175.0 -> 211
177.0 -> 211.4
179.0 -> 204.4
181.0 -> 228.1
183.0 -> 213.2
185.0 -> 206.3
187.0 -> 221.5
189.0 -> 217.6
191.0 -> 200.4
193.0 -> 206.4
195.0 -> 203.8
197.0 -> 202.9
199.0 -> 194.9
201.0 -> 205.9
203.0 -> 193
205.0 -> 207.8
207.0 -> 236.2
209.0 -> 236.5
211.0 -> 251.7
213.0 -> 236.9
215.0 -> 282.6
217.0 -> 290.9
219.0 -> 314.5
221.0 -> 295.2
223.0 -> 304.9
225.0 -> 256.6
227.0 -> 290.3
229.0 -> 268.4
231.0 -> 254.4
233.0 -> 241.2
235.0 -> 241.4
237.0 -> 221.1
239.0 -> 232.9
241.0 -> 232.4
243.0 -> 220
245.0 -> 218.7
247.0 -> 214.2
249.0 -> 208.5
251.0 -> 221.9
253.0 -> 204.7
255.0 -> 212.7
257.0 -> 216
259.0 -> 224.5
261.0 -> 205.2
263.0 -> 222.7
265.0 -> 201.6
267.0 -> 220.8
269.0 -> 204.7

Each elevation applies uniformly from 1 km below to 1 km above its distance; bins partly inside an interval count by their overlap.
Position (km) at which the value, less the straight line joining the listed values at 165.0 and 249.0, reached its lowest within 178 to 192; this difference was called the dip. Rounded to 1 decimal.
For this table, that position 191.0 km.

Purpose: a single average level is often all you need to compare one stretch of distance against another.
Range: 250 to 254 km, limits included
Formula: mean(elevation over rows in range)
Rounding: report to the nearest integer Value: 213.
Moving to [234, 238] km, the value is 231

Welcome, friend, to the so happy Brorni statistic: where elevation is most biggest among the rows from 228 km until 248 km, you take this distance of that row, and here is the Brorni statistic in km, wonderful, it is 229.0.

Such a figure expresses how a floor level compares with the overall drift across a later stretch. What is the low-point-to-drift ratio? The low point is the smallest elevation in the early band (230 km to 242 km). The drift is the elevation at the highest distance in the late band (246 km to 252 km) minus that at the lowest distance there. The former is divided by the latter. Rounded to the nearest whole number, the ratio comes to 29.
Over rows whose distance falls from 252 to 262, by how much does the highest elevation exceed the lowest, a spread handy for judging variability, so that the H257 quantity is 20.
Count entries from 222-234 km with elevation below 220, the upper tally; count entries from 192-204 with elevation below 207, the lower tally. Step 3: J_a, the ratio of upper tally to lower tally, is 0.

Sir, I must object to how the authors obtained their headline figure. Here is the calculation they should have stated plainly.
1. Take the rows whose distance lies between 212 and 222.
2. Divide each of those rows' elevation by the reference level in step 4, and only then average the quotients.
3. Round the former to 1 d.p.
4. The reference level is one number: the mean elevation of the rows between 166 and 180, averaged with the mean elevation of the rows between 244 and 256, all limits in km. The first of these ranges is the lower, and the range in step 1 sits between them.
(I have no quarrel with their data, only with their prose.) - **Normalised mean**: 1.3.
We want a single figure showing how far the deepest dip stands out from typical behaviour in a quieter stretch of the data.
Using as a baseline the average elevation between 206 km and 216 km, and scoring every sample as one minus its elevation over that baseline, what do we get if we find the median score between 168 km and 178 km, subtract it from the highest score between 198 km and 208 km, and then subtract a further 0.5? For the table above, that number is -0.43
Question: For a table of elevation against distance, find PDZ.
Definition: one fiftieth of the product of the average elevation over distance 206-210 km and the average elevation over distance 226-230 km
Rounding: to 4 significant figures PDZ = 1320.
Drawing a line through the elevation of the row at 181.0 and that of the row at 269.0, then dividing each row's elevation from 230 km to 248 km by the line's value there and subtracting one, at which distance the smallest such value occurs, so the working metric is 247.0 km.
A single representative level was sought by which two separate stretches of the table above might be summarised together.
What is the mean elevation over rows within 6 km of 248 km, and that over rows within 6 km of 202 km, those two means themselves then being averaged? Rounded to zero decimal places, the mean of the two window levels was 211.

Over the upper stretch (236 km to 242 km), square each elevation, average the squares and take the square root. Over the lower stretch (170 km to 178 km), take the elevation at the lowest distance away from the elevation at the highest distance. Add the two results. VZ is 227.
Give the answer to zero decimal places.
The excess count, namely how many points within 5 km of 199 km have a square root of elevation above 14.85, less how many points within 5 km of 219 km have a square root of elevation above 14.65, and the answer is -5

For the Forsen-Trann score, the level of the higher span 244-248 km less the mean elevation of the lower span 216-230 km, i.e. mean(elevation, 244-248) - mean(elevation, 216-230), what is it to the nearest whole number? -72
